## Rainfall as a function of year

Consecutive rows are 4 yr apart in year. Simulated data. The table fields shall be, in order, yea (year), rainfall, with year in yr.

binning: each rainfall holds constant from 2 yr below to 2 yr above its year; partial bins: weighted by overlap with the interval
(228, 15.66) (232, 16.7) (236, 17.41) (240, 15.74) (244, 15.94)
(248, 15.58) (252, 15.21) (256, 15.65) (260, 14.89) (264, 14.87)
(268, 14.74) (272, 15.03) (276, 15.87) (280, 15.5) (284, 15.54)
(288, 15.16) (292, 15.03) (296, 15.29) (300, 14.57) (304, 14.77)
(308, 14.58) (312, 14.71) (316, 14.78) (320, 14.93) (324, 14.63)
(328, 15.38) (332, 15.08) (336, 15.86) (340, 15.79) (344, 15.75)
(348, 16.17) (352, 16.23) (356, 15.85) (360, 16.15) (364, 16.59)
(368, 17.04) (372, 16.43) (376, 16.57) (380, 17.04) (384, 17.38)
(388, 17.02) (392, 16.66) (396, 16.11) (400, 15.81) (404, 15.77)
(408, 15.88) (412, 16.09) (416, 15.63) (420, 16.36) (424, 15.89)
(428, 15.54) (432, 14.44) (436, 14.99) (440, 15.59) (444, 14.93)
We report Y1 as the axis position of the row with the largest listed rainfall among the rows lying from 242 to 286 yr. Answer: 244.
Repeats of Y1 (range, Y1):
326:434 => 384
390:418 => 392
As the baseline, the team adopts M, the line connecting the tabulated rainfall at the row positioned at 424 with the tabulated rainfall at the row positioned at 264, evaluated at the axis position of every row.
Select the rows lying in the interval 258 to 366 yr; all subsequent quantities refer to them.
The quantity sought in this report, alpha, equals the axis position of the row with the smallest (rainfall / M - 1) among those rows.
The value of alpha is 324 yr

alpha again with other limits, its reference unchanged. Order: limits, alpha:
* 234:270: 268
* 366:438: 432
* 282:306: 300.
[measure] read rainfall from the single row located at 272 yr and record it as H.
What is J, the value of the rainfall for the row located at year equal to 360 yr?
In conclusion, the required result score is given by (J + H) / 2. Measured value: 15.6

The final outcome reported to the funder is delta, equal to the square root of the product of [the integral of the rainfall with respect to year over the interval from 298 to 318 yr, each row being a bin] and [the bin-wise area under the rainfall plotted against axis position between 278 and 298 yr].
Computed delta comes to 300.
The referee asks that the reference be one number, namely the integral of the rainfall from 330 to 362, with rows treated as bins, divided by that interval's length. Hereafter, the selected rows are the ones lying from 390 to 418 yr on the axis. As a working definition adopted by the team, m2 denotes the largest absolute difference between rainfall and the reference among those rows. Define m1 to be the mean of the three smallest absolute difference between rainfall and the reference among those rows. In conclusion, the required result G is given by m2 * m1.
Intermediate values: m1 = 0.05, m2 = 0.80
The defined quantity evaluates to 0.04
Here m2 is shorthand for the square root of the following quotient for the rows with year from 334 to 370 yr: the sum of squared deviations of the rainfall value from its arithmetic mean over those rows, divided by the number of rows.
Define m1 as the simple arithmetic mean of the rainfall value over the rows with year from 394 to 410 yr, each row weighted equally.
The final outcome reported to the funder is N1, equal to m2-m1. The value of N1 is -15.5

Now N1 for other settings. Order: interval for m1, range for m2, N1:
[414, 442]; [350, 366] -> -15.2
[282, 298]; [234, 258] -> -14.6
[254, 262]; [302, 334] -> -15.0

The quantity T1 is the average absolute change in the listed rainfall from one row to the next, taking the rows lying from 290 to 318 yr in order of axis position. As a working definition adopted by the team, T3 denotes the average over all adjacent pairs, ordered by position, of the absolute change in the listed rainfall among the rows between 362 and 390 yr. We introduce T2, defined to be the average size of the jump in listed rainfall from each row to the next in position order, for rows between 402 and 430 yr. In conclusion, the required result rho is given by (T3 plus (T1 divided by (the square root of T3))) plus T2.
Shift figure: 1.20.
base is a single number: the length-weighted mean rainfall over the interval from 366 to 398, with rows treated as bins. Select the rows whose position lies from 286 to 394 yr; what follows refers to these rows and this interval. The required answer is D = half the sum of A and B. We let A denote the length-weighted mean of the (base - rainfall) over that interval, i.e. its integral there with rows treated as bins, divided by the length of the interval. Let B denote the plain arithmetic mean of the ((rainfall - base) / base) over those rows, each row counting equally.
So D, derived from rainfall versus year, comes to 0.48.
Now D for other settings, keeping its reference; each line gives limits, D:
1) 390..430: 0.38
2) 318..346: 0.67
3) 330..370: 0.34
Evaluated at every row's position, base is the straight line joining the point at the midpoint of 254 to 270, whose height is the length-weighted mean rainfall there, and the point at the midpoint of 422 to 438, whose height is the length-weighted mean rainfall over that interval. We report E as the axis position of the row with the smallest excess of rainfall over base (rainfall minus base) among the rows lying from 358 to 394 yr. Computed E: 360 yr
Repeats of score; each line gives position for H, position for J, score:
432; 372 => 15.4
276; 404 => 15.8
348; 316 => 15.5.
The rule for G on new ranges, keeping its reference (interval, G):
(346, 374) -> 0.24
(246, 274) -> 0.43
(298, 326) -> 1.33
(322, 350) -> 0.07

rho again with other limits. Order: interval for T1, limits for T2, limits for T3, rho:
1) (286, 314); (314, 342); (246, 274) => 1.20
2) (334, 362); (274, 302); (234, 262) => 1.22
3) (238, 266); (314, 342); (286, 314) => 1.35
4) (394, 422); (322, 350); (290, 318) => 1.26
